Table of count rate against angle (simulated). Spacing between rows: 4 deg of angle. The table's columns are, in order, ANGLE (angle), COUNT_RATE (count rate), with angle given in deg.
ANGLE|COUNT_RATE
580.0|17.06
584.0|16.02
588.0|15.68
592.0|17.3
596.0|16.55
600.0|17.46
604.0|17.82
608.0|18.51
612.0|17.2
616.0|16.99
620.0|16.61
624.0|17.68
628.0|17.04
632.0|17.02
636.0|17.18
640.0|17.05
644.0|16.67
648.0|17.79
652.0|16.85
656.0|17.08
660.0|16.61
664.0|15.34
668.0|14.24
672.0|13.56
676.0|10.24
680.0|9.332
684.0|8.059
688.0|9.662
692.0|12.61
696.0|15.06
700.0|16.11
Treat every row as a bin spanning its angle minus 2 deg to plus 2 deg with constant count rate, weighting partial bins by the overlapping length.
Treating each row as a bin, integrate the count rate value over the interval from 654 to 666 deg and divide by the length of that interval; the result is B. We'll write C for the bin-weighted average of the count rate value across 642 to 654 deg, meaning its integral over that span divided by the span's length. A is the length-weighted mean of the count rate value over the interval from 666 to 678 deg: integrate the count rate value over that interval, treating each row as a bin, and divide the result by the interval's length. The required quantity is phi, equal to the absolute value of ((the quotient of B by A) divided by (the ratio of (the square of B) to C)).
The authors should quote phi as 0.083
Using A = 12.7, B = 16.3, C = 17.1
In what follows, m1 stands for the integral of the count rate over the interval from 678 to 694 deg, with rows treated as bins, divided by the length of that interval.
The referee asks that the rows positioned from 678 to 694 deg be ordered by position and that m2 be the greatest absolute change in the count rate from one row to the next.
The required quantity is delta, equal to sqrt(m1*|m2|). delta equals 5.4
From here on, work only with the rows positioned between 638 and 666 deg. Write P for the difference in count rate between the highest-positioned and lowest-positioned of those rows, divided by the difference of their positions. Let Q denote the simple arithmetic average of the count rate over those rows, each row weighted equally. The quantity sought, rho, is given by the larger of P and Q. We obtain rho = 16.8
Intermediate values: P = -0.071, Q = 16.8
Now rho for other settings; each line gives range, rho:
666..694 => 11.1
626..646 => 17.0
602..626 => 17.5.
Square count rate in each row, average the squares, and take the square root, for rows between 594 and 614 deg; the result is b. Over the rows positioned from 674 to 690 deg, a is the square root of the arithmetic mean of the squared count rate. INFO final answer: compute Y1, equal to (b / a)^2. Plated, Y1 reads 3.51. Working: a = 9.4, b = 17.5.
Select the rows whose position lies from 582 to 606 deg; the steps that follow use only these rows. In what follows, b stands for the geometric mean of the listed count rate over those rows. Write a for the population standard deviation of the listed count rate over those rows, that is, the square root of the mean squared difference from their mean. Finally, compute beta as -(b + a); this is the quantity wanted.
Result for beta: -17.6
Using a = 0.8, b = 16.8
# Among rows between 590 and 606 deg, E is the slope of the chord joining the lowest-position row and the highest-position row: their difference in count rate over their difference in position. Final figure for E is 0.04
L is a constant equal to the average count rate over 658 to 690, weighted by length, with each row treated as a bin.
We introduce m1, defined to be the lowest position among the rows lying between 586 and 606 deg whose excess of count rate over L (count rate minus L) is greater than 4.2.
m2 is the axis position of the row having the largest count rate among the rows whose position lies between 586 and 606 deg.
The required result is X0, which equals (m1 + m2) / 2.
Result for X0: 598 deg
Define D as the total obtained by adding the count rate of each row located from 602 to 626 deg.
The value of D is 105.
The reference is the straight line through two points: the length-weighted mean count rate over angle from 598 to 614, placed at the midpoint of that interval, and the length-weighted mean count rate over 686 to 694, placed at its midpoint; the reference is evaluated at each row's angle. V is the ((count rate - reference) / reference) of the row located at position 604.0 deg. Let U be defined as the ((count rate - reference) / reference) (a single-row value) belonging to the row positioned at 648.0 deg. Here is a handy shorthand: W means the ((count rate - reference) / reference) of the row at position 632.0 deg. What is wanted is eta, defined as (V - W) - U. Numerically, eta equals -0.32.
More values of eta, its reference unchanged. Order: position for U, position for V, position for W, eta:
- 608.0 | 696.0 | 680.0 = 0.58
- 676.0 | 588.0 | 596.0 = 0.09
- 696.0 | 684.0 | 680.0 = -0.50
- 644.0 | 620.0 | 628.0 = -0.20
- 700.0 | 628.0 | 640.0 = -0.62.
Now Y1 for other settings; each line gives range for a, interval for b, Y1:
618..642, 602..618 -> 1.06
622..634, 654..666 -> 0.90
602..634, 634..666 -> 0.94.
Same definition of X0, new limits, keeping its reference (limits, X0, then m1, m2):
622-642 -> 624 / 624.0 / 624.0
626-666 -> 638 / 628.0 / 648.0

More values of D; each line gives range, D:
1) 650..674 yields 94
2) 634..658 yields 103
